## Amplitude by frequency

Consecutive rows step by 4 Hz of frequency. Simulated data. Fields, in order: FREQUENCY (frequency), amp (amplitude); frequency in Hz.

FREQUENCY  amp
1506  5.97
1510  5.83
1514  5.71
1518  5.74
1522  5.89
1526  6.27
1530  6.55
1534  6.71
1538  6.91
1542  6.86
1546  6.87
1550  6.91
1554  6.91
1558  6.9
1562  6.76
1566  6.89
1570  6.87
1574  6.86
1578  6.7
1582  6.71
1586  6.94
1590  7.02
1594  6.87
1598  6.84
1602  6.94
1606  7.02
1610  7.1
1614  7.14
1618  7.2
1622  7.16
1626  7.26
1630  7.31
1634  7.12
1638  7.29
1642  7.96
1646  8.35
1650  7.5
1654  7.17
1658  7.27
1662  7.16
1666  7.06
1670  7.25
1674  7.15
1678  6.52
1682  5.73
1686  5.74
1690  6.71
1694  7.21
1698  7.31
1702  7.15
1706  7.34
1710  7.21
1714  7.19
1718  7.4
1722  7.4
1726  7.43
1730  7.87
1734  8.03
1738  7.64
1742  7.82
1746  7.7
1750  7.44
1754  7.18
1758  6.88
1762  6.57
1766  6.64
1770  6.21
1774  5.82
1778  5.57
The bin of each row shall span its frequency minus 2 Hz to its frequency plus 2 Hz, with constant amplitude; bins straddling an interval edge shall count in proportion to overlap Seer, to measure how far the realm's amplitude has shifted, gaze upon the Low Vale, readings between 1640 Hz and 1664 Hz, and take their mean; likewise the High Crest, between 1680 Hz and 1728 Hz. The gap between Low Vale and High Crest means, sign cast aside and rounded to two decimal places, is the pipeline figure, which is 0.58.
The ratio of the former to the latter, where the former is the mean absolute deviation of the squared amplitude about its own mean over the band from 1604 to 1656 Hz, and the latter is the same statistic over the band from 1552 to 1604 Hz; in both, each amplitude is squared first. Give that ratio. 4.4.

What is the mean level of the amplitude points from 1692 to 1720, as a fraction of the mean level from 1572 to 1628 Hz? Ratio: 1.04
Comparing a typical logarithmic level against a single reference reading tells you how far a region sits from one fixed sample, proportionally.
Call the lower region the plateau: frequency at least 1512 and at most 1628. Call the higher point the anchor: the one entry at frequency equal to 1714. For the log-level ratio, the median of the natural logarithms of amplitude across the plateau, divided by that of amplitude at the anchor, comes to 0.98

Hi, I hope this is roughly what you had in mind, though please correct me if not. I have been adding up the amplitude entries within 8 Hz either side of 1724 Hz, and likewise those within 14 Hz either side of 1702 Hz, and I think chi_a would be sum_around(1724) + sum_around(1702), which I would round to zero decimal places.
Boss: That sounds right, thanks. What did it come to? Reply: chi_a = 80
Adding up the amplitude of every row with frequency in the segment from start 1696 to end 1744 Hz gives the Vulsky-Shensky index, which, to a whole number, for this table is 90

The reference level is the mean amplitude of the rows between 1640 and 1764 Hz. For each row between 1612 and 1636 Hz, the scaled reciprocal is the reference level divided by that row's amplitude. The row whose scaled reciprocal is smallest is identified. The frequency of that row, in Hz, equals 1630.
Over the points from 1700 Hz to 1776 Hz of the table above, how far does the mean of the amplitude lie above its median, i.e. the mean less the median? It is -0.13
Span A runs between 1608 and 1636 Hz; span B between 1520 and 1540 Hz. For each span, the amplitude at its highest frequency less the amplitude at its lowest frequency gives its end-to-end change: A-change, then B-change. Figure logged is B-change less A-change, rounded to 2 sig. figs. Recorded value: 1.0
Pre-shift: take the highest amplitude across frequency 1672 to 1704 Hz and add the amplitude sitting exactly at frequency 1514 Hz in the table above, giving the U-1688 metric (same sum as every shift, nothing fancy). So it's 13.0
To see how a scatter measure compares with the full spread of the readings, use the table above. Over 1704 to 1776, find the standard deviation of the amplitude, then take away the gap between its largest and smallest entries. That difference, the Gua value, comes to -1.6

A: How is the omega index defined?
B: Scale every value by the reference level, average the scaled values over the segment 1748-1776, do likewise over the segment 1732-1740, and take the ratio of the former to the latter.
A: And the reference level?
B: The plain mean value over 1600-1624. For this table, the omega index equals 0.85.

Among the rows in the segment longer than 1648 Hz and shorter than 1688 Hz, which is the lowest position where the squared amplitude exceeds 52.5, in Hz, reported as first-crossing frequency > 1650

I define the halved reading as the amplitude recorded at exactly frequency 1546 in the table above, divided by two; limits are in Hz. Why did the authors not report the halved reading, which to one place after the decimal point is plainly 3.4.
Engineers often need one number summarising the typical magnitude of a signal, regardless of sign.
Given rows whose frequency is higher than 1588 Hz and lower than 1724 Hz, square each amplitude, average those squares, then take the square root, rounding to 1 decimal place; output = 7.1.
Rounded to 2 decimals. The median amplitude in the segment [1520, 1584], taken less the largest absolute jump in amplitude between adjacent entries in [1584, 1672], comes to 6.01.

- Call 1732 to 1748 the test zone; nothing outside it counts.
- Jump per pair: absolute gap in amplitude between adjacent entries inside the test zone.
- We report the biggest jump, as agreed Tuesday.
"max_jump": 0.39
